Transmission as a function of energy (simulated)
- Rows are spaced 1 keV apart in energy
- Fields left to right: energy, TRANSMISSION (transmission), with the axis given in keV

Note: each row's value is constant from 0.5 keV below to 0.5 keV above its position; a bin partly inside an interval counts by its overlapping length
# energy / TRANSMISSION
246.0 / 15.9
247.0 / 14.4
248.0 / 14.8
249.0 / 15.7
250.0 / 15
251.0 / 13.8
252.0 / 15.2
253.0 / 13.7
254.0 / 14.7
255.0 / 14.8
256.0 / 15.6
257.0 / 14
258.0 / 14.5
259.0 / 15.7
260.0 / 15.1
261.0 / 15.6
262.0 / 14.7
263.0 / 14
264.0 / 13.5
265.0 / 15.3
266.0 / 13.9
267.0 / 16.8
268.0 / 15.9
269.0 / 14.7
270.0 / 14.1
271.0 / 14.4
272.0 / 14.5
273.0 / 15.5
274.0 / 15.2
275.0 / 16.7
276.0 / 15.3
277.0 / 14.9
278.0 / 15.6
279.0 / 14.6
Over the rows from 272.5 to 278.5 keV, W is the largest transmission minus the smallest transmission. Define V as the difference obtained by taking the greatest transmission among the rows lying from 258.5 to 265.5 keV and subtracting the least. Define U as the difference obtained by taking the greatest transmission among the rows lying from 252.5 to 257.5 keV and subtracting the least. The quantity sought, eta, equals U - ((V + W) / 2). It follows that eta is -0.1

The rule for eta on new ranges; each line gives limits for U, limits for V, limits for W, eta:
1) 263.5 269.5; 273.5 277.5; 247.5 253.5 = 1.4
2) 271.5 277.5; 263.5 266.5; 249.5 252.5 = 0.6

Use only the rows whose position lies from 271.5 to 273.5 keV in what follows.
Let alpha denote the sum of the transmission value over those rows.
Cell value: 30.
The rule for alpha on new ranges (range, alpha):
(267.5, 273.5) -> 89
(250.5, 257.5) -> 102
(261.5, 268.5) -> 104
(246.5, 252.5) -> 89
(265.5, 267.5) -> 31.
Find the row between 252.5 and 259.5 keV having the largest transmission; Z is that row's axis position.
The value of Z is 259.0 keV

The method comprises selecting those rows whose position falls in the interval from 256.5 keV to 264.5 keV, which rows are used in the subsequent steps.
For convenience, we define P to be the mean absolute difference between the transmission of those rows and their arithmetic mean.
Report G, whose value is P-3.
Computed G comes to -2.36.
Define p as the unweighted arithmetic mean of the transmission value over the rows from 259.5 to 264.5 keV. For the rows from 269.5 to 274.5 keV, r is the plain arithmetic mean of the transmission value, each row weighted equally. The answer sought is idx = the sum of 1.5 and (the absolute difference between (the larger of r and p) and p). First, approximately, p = 14.6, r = 14.7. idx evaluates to 1.7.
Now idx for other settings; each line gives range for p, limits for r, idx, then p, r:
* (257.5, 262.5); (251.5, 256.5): 1.5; 15.1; 14.8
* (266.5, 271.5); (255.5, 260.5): 1.5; 15.2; 15.0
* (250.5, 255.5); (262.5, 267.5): 1.8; 14.4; 14.7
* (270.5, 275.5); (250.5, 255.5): 1.5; 15.3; 14.4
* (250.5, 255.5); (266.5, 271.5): 2.2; 14.4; 15.2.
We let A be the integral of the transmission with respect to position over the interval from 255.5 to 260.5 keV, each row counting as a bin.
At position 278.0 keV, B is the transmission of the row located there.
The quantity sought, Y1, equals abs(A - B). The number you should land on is 59.3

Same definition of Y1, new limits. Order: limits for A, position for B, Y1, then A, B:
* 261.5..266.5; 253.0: 57.7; 71.4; 13.7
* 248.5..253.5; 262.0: 58.7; 73.4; 14.7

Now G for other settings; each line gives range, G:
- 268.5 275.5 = -2.33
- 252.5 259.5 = -2.44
